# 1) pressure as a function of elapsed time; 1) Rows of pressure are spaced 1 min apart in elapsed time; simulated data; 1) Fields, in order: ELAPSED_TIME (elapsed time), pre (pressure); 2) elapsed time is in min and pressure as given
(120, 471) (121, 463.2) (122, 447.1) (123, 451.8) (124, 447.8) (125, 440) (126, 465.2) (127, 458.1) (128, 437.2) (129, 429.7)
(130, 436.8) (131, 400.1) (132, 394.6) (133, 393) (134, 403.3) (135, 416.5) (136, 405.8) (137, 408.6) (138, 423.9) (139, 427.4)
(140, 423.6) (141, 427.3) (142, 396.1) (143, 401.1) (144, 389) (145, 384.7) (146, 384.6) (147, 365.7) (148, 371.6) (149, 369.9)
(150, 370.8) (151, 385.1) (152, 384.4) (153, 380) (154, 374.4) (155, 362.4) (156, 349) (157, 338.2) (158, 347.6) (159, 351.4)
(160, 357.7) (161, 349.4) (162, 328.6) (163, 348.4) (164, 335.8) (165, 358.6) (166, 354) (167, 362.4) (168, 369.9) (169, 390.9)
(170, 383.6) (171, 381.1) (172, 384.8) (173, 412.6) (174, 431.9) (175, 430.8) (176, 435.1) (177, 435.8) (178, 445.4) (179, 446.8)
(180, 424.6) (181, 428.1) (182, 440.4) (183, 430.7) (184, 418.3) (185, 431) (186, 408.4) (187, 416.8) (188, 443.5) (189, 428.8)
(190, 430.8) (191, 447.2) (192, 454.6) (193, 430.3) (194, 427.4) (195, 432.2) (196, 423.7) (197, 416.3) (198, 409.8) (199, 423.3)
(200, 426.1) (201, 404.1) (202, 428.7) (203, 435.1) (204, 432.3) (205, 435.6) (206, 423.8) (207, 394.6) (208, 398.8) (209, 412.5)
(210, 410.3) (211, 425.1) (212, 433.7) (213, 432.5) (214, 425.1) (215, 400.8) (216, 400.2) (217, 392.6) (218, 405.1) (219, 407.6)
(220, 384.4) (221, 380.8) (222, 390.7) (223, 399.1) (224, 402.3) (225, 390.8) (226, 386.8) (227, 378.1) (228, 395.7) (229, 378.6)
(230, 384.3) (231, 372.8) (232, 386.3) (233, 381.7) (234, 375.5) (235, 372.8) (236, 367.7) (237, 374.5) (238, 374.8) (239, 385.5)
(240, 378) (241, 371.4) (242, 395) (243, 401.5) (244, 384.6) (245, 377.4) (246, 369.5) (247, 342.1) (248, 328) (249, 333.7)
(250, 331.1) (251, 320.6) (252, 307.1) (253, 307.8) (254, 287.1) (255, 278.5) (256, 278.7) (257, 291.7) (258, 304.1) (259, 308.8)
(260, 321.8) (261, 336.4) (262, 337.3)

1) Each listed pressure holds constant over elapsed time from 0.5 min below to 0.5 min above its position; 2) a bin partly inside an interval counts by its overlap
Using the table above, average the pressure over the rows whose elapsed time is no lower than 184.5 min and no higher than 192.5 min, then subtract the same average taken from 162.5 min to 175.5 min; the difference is 52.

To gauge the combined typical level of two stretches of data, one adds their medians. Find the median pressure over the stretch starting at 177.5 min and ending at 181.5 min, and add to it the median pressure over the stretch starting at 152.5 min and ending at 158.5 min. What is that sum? 792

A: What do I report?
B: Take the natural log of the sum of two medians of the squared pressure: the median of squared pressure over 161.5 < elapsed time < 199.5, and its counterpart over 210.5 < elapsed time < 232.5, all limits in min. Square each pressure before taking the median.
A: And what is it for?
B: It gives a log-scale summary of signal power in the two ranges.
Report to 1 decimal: 12.7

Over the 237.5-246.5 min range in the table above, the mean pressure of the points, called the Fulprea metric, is 382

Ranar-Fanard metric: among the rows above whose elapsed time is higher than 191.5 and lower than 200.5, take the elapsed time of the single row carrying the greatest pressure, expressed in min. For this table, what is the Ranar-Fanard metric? 192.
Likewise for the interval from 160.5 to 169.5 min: 169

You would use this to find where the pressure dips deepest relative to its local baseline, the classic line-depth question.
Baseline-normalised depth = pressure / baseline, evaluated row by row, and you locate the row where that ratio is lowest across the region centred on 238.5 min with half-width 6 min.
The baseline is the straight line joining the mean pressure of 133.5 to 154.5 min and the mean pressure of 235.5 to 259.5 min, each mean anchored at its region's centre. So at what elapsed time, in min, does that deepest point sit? 236 min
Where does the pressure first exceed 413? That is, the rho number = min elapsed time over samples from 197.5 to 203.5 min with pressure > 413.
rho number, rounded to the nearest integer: 199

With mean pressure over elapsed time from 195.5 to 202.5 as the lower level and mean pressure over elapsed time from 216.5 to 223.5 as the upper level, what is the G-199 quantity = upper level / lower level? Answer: 0.94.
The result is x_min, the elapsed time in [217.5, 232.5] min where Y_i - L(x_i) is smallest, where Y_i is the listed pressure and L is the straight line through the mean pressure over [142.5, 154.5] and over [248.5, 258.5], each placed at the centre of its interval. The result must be 231 min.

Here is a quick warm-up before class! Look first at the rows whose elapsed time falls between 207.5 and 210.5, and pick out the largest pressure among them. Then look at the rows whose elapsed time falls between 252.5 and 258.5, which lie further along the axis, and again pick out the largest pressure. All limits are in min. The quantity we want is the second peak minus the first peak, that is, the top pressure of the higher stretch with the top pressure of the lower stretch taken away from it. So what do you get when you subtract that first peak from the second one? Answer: -105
